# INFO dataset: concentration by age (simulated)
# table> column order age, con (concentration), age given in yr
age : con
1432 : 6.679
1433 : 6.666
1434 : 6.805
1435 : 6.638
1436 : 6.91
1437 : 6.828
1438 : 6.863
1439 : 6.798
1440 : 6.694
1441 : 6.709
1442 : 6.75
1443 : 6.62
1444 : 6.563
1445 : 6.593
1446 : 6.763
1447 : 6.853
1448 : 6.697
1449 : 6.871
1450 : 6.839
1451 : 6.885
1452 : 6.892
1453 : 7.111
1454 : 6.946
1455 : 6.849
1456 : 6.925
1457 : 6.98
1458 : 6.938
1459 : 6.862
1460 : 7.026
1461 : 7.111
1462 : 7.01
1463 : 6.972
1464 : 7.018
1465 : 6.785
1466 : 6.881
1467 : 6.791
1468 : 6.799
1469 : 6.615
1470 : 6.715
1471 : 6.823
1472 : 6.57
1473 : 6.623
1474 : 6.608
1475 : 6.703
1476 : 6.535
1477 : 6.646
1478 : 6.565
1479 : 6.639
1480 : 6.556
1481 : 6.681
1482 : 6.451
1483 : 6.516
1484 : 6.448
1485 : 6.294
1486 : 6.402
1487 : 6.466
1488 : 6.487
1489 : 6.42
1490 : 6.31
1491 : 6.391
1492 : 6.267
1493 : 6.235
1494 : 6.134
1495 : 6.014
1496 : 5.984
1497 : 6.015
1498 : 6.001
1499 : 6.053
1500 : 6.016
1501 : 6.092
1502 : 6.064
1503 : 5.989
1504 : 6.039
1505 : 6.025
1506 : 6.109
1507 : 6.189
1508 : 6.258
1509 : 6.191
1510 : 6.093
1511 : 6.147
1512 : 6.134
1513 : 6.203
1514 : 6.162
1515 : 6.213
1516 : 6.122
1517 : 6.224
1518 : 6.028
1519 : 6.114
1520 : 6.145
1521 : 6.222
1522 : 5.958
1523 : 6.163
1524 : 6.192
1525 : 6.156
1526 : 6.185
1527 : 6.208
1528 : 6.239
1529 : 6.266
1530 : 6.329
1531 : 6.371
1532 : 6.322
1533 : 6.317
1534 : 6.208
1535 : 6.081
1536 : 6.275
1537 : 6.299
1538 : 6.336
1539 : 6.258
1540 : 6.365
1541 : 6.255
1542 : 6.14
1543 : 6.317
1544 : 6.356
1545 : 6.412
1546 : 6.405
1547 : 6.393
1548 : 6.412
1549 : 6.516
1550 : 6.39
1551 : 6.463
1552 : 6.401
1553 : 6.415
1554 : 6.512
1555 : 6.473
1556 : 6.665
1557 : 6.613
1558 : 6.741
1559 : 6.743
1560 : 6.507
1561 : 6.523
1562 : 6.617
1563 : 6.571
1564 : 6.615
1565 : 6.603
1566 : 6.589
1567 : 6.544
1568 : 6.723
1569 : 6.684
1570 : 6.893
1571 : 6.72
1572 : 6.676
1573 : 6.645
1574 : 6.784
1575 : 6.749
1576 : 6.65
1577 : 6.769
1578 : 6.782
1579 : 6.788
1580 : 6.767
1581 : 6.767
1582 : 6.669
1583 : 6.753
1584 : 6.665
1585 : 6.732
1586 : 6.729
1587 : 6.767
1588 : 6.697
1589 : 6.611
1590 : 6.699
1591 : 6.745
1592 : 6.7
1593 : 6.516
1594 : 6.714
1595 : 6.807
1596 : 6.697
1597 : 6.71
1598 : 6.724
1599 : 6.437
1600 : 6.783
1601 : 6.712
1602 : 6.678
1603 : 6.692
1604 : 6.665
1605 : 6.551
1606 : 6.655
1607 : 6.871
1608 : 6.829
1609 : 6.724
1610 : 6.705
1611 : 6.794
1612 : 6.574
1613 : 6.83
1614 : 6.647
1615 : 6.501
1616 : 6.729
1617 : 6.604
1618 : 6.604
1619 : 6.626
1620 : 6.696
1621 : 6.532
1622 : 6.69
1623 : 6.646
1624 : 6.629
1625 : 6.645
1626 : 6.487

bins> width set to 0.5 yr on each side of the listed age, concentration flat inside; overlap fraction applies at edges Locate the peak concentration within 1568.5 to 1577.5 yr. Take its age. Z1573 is 1570 yr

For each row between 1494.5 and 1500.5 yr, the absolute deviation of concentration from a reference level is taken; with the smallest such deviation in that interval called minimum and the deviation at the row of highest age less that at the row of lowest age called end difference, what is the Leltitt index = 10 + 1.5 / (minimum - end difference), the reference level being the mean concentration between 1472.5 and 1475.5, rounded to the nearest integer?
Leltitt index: 13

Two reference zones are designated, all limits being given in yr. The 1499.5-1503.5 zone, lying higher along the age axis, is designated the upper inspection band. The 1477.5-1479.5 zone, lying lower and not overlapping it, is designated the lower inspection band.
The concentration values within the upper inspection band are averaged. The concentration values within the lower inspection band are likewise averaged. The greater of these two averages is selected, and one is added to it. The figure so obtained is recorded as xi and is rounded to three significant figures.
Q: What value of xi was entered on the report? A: 7.60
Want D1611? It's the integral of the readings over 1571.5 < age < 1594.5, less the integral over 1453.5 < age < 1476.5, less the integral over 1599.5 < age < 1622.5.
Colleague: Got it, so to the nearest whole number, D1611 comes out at -156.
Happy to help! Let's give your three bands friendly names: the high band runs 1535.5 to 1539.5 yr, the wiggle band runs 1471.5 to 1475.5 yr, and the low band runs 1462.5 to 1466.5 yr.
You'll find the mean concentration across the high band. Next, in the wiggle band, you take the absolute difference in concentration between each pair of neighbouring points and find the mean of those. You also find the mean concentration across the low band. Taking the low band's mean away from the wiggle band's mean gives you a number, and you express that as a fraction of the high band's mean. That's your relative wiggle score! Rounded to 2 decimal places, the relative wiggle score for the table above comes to -1.09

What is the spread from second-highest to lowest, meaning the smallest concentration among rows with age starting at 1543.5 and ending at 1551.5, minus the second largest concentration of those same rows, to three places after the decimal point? -0.107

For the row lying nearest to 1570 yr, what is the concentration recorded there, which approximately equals 6.893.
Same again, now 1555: 6.473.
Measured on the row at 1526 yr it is 6.185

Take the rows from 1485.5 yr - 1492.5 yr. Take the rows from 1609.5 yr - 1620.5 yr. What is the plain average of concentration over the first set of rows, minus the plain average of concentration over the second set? -0.27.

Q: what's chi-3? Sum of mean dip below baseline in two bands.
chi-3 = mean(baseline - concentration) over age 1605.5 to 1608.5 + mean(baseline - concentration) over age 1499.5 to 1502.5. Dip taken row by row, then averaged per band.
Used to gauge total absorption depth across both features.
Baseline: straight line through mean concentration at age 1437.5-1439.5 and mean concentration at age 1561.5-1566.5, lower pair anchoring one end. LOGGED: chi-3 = 0.4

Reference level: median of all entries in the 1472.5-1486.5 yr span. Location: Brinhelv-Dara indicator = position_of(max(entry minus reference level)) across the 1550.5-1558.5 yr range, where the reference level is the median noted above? 1558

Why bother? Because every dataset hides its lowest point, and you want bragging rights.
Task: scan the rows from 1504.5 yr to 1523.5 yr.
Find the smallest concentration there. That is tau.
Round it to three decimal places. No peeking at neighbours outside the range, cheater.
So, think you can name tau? 5.958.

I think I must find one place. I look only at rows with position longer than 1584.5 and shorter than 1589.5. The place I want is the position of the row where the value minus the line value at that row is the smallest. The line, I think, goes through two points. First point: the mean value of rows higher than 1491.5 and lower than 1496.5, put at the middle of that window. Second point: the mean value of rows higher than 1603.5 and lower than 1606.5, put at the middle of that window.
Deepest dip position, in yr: 1589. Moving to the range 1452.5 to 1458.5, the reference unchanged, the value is 1455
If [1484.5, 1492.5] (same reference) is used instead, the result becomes 1492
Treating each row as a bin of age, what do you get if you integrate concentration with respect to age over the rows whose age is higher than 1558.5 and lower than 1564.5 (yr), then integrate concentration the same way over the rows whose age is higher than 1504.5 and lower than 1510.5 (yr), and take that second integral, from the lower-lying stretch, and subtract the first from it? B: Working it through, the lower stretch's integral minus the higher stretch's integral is -3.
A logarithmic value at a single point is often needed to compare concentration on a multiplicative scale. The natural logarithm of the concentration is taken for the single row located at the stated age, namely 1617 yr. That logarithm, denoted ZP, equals 1.89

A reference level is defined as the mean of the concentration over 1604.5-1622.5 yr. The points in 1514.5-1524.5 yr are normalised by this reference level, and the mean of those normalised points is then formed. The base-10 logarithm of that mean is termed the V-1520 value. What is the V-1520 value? -0.04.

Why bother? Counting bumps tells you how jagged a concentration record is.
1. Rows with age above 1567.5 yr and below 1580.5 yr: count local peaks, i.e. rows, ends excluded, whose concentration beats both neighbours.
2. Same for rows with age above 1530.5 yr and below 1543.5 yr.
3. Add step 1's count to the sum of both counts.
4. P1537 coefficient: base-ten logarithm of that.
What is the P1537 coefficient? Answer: 0.90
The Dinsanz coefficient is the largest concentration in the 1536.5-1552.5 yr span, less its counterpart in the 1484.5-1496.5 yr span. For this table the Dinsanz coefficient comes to 0.0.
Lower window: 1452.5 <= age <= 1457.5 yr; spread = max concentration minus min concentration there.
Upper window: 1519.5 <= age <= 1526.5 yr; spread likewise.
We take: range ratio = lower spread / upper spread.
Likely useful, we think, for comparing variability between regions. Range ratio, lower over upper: 1.0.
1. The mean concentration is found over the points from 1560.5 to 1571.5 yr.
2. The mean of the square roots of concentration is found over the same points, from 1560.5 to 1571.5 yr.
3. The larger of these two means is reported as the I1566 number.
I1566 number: 6.64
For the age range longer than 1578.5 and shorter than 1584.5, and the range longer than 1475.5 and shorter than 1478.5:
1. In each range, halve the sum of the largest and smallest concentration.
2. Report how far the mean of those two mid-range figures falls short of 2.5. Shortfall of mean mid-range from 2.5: -4.2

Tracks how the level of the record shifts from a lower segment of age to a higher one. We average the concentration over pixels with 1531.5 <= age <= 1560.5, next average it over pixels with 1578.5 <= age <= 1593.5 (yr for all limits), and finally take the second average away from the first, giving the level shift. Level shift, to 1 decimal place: -0.3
